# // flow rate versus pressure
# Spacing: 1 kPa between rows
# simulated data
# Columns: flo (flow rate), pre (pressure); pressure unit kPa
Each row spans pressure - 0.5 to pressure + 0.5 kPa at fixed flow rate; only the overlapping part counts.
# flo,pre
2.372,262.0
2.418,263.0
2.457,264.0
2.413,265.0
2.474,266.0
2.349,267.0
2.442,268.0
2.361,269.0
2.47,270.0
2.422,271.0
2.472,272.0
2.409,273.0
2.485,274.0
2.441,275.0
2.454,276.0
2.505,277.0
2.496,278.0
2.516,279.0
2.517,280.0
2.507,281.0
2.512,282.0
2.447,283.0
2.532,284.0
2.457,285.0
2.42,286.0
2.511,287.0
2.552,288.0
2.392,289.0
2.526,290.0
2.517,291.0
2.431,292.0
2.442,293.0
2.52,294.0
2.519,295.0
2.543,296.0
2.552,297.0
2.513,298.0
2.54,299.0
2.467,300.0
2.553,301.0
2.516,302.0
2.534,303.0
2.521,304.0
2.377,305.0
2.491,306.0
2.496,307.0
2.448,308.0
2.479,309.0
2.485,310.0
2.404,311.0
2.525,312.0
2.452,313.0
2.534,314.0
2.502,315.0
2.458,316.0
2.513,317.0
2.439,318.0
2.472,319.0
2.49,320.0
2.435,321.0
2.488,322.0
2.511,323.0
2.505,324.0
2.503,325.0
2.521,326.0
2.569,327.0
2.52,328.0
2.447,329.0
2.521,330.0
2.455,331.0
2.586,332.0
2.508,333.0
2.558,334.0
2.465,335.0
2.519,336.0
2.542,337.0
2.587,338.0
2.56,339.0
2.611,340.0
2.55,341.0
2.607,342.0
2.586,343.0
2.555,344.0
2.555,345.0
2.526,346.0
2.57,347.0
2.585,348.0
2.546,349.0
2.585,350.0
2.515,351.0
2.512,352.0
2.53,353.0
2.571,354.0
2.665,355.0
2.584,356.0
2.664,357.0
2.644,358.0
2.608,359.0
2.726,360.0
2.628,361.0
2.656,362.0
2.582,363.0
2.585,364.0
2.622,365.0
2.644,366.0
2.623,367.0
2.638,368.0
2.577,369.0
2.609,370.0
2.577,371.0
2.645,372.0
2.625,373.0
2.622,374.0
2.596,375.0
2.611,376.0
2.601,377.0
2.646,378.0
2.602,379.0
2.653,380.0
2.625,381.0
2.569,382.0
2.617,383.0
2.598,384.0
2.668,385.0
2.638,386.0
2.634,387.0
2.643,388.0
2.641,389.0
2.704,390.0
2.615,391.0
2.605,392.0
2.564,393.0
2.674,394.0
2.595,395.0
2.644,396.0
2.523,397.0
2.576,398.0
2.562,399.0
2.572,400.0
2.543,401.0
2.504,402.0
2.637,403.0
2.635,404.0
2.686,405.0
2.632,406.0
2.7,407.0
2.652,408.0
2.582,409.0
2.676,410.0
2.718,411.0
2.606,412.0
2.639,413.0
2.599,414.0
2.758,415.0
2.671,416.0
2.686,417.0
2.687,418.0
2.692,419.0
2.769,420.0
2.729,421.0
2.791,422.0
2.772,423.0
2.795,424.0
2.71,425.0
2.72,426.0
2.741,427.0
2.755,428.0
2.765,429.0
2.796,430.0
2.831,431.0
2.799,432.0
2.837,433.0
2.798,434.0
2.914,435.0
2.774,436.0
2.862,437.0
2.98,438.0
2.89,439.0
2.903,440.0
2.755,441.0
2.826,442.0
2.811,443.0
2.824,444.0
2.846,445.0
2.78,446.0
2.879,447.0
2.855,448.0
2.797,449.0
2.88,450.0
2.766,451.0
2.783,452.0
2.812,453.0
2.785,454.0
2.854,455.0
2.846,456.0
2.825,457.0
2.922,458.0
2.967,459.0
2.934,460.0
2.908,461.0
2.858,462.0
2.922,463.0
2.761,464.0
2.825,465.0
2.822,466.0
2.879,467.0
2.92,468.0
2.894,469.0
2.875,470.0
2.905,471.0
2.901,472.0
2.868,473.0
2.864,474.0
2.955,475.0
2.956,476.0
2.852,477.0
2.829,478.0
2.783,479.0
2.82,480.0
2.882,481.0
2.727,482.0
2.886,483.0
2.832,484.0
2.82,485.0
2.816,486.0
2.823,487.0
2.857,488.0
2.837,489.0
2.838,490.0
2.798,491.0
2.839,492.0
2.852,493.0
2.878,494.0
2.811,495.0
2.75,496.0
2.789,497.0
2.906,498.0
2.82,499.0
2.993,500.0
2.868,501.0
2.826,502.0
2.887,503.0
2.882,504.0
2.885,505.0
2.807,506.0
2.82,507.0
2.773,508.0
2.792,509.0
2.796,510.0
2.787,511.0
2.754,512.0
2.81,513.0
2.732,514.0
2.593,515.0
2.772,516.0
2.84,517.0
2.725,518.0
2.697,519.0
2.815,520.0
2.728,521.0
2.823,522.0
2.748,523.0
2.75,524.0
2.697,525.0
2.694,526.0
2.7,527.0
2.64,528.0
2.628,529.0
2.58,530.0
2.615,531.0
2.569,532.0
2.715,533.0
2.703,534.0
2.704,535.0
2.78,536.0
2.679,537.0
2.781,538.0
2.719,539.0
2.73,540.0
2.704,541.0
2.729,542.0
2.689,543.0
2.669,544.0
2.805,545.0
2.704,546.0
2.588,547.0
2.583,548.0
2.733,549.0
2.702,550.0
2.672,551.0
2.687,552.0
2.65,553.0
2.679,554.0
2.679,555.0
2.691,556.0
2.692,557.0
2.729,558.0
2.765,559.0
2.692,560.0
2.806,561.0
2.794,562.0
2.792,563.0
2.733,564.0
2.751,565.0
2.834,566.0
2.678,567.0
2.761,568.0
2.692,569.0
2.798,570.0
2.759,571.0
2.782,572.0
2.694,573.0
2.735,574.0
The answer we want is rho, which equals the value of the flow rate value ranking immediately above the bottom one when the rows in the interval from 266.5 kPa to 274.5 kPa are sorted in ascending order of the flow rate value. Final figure 2.361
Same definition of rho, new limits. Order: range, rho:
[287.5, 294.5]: 2.431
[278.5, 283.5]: 2.507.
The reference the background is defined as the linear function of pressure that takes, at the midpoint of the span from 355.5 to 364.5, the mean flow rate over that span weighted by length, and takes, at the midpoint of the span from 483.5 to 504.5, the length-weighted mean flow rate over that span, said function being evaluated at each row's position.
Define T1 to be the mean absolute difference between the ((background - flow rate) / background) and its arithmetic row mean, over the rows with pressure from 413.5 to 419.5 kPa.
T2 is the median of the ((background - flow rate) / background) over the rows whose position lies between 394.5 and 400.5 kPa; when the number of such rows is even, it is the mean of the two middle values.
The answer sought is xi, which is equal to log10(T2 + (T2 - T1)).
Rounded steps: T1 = 0.0110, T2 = 0.044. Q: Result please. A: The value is -1.11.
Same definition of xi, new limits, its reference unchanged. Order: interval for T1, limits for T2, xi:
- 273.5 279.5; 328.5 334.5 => -1.34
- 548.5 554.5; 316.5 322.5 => -1.22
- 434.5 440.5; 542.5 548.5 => -0.82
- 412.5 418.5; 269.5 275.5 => -1.78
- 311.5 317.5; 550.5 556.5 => -0.78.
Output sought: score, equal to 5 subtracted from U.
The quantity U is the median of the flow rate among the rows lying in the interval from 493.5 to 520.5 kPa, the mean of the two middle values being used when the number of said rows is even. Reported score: -2.19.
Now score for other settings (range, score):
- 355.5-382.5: -2.38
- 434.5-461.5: -2.15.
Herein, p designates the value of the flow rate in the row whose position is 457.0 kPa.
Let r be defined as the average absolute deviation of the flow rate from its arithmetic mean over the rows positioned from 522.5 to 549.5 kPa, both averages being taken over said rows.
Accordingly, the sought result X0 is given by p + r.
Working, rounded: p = 2.825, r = 0.0491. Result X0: 2.87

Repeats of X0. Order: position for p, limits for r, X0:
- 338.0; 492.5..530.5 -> 2.66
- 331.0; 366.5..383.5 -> 2.47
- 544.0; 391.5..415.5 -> 2.72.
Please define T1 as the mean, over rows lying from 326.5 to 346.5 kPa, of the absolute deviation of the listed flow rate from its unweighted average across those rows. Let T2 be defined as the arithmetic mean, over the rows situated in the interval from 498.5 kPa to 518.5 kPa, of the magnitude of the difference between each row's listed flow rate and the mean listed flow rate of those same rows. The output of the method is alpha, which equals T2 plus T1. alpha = 0.092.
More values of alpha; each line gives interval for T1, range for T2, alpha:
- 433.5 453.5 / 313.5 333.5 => 0.079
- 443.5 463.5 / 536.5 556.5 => 0.082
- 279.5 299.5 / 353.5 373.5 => 0.069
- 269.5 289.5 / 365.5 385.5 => 0.059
